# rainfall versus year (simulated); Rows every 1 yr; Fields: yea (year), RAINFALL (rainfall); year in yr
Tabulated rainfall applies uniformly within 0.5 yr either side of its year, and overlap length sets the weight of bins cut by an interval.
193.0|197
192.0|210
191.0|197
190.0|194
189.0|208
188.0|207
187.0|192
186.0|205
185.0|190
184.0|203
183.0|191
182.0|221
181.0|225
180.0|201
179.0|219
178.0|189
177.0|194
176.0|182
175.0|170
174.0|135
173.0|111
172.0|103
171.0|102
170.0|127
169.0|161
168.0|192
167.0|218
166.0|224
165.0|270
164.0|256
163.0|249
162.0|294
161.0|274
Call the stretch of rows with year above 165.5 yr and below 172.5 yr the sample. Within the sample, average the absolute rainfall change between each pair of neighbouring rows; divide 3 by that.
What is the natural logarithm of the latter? -1.92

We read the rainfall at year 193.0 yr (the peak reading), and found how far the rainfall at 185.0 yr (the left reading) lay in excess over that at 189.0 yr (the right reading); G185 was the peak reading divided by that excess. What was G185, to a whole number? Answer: -11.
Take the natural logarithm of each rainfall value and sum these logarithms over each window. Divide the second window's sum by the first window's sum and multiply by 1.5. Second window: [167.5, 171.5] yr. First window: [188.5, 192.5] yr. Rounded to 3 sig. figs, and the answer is 1.40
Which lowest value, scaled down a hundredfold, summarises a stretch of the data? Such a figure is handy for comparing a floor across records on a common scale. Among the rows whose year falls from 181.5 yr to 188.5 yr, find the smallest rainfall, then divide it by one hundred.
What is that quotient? 1.9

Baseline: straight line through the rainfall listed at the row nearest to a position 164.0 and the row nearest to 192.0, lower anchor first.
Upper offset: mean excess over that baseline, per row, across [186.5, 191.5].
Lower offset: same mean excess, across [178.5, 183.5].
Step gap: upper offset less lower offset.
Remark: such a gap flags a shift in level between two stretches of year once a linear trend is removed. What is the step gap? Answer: 1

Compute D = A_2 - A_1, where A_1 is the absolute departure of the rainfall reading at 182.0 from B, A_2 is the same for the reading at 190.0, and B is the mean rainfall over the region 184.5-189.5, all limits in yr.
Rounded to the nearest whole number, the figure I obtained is -14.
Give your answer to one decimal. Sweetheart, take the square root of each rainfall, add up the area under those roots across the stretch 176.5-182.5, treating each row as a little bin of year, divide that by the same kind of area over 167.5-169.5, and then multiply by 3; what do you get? 9.8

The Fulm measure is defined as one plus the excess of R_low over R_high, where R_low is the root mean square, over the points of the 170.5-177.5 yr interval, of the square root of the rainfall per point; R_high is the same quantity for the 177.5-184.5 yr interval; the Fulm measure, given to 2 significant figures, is -1.5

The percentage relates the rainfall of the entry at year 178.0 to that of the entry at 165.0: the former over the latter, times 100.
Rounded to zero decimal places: 70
